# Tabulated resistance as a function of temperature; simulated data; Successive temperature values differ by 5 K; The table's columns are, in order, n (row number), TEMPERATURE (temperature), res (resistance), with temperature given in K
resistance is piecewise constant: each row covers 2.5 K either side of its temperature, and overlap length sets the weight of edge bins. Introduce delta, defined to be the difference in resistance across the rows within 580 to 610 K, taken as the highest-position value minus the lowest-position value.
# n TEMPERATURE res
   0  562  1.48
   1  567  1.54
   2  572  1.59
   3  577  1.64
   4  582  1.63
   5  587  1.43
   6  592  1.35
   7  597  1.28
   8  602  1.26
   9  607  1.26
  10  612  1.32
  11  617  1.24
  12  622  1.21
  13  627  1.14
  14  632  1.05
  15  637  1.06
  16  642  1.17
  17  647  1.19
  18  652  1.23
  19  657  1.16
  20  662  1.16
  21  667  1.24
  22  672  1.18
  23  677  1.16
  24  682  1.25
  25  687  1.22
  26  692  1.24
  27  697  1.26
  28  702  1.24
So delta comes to -0.37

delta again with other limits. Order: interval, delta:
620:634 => -0.16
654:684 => 0.09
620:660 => -0.05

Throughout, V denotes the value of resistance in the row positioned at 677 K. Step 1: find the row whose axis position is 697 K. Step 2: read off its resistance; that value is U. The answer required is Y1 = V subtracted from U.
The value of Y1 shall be 0.10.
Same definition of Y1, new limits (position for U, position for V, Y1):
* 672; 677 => 0.02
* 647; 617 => -0.05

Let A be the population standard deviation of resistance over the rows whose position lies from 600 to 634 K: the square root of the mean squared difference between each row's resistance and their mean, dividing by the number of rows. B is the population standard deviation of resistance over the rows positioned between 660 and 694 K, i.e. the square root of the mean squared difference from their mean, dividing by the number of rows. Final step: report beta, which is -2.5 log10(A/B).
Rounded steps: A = 0.08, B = 0.037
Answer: -0.9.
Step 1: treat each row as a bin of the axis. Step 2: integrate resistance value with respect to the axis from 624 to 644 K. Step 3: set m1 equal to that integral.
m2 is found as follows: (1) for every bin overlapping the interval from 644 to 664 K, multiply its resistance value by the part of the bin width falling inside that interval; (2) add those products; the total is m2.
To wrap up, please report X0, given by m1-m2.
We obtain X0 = -2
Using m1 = 22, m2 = 23.7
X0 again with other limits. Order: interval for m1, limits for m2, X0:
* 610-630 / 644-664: 1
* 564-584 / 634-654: 9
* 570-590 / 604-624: 6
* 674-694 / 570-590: -7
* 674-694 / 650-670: 0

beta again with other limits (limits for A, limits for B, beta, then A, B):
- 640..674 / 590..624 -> 0.4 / 0.03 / 0.044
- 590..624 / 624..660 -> 0.4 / 0.04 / 0.061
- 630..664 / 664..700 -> -0.6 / 0.06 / 0.035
